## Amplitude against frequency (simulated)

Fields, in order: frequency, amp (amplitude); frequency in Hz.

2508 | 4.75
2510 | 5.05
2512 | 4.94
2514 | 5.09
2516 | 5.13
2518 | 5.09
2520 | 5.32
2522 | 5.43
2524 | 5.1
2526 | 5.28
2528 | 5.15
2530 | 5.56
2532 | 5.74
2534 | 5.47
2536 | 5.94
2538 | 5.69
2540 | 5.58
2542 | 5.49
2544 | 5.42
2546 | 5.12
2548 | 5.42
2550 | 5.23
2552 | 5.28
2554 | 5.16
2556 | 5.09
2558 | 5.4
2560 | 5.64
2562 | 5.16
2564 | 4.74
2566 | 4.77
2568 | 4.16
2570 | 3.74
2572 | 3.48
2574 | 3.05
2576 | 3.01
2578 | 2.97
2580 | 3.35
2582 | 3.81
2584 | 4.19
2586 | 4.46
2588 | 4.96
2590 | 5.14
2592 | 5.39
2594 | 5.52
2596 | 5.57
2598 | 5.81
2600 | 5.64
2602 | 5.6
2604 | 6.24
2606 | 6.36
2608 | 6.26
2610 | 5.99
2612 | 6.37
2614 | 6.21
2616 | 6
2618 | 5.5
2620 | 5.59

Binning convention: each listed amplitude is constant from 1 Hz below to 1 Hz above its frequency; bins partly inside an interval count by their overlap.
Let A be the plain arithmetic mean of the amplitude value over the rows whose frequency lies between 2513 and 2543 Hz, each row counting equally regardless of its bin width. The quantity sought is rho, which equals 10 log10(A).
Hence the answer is 7.33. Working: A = 5.4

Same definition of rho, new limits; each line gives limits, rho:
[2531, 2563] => 7.35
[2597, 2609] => 7.77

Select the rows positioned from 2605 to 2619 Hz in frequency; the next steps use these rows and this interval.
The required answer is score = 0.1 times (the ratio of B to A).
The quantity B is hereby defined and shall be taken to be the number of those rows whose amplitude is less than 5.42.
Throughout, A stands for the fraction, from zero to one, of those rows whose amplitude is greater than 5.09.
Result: 0.00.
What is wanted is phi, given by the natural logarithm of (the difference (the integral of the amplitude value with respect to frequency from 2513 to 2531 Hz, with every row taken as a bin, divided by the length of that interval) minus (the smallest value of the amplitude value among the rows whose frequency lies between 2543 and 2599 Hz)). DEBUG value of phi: 0.82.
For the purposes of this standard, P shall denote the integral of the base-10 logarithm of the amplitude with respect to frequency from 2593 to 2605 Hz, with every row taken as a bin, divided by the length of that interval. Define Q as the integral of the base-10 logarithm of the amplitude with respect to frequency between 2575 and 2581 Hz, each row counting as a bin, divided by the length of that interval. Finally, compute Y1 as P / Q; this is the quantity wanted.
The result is 1.5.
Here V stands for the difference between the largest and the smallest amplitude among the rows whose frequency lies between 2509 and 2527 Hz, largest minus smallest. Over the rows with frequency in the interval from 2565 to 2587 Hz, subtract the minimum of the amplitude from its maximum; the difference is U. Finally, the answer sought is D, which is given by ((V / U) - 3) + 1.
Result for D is -1.73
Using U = 1.80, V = 0.490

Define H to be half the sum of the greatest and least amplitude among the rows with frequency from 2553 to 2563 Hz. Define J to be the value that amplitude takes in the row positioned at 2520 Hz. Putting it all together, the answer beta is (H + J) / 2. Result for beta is 5.34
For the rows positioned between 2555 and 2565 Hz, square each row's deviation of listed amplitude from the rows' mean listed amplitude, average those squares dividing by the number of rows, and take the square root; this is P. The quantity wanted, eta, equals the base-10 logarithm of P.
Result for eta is -0.52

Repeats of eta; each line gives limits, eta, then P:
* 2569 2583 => -0.49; 0.32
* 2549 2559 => -0.98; 0.11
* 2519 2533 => -0.68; 0.21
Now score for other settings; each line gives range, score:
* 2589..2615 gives 0.20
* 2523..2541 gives 0.30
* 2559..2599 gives 4.57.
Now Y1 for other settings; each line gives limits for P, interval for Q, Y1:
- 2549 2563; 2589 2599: 1.0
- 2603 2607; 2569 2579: 1.6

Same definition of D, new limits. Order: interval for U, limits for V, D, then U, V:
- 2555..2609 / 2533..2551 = -1.76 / 3.39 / 0.820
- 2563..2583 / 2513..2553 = -1.53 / 1.80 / 0.850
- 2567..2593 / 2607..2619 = -1.64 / 2.42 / 0.870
